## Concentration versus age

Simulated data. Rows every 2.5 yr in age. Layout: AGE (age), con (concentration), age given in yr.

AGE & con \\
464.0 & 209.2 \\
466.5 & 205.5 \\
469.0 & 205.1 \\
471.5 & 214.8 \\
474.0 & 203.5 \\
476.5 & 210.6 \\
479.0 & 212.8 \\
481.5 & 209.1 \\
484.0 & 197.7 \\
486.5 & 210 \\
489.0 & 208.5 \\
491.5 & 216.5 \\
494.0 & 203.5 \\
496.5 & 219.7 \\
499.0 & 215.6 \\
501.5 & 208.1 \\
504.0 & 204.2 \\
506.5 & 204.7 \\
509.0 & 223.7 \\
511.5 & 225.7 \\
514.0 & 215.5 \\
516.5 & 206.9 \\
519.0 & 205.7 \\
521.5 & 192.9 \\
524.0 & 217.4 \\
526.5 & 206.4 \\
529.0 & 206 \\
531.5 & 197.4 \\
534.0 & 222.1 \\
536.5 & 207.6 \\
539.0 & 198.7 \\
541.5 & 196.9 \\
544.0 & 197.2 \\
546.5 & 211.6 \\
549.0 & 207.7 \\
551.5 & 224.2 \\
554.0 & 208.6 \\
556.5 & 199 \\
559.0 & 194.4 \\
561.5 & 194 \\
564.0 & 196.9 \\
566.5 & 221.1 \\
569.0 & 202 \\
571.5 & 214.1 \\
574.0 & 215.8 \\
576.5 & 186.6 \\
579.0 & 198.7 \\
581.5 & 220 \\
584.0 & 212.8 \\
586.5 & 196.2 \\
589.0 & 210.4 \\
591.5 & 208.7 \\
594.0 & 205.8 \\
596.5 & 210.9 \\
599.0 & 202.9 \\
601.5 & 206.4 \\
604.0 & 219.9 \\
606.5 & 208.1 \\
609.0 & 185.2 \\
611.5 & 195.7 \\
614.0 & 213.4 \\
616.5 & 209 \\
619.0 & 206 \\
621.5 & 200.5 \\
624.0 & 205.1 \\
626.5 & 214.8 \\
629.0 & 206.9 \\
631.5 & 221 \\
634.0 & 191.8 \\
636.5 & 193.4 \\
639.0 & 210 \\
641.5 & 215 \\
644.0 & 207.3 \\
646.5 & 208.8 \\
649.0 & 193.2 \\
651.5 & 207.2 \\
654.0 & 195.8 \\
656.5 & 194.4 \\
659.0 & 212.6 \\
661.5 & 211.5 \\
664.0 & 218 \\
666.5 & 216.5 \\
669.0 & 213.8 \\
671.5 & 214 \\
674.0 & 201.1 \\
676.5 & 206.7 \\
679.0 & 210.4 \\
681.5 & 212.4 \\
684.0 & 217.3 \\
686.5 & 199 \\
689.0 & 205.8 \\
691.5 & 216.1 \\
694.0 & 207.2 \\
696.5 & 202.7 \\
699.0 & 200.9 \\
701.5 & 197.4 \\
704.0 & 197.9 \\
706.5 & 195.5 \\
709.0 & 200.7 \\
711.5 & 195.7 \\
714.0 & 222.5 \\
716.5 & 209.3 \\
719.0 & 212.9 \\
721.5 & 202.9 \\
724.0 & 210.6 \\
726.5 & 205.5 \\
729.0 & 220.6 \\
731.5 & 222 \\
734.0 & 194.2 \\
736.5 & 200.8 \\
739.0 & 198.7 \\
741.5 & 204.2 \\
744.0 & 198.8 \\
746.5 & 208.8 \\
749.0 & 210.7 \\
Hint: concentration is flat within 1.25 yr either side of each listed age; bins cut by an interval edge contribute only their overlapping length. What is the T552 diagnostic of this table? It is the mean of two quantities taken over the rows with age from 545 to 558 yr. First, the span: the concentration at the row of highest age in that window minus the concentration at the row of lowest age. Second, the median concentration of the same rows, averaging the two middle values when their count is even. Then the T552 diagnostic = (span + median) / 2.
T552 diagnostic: 98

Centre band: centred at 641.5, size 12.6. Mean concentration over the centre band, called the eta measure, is 207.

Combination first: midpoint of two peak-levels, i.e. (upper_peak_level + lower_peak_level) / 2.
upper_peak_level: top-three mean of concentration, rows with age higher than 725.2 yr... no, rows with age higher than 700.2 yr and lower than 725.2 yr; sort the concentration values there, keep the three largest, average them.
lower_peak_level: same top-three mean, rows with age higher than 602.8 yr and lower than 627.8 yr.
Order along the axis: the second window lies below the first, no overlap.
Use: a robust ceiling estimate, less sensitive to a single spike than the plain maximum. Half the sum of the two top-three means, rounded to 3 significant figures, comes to 216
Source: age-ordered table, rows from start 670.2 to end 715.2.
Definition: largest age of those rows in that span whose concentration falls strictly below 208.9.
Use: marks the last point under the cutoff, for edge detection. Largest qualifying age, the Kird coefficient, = 711.5 yr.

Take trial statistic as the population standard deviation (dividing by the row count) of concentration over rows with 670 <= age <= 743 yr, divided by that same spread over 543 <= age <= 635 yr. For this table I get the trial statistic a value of 0.84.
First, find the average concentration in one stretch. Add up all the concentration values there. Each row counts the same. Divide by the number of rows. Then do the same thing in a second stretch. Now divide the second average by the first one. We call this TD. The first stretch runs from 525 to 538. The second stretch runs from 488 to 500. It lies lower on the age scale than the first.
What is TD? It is 1.02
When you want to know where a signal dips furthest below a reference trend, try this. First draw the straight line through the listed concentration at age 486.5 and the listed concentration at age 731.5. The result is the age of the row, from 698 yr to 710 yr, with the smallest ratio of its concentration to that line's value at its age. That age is 706.5 yr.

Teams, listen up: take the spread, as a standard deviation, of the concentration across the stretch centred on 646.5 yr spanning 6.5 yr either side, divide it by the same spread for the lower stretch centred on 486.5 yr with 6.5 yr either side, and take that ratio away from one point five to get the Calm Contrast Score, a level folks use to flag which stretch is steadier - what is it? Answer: 0.32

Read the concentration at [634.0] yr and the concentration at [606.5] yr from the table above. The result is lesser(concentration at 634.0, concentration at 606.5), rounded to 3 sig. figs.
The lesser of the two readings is 192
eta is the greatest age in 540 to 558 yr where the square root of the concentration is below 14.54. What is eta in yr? 556.5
